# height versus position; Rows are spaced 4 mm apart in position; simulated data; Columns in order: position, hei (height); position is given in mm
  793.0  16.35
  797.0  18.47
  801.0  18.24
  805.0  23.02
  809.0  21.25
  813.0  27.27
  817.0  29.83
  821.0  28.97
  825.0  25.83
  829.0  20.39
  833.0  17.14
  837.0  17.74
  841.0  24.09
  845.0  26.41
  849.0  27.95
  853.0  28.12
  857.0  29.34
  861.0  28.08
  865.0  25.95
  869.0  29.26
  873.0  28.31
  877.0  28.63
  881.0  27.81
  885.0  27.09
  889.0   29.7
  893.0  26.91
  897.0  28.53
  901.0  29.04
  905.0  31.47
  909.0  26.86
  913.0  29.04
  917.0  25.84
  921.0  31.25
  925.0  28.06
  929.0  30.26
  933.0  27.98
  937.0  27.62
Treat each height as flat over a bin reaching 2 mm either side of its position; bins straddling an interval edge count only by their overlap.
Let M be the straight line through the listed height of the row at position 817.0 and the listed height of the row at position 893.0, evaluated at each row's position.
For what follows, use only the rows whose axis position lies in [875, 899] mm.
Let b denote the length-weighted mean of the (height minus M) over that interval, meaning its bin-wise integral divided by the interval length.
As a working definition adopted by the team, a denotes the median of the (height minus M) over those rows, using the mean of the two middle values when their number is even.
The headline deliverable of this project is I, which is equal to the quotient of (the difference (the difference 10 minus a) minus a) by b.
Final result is 9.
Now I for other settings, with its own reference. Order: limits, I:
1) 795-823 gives -4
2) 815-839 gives -4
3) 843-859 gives -19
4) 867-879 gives 7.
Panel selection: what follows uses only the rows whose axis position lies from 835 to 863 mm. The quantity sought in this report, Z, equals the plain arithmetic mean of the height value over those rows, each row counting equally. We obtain 26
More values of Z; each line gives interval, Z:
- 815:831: 26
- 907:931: 29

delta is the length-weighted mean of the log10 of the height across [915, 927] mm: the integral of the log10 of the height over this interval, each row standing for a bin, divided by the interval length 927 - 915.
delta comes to 1.45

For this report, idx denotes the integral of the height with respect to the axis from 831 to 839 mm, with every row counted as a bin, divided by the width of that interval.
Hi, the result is 17.4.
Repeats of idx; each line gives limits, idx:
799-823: 24.8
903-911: 29.2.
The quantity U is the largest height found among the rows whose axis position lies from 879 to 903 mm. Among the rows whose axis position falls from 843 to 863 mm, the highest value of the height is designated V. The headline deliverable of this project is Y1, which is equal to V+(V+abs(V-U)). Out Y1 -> 59.0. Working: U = 29.7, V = 29.34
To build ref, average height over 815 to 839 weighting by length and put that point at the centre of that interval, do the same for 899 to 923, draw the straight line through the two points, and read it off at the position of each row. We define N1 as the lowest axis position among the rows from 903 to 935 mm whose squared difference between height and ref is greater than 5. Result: 905.0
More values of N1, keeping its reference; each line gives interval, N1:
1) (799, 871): 801.0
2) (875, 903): 889.0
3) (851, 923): 853.0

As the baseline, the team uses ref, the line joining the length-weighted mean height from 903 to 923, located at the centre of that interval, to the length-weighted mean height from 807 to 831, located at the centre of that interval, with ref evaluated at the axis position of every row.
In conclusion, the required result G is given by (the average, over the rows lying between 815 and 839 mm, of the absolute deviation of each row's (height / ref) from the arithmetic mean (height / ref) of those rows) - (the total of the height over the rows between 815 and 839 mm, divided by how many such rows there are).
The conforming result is -23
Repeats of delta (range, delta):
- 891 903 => 1.45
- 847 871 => 1.45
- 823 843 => 1.32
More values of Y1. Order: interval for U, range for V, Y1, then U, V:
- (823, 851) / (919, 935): 65.8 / 27.95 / 31.25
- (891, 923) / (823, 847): 57.9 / 31.47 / 26.41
